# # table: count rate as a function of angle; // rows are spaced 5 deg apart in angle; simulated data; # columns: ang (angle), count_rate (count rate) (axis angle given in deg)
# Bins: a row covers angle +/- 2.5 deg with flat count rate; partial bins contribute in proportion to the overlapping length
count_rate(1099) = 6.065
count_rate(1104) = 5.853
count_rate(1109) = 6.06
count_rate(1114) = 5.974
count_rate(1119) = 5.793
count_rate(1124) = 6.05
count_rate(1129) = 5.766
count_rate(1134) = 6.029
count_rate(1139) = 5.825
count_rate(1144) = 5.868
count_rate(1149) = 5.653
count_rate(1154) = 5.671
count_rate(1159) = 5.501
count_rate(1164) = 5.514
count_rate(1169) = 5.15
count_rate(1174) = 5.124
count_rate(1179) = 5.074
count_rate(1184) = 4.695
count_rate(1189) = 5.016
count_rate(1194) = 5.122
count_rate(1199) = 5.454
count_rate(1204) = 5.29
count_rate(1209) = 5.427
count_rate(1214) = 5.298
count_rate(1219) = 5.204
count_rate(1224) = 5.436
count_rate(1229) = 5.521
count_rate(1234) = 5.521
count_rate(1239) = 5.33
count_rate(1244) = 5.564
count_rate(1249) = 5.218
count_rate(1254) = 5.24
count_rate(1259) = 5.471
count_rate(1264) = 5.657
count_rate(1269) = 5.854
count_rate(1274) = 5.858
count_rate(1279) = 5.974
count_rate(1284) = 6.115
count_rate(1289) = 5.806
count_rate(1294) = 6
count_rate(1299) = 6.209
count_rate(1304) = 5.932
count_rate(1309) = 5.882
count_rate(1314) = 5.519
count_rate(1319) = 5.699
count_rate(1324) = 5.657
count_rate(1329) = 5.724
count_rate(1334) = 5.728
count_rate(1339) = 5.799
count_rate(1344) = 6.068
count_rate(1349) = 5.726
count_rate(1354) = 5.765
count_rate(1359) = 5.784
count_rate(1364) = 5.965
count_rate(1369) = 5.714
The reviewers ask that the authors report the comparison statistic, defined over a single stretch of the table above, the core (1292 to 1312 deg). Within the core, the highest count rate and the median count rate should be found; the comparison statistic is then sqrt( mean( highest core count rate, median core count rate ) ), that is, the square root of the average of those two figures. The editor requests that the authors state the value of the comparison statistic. 2.47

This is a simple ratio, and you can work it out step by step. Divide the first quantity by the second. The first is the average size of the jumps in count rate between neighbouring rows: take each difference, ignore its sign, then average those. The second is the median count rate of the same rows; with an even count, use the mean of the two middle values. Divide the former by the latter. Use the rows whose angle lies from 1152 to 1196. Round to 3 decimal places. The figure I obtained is 0.035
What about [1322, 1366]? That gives 0.022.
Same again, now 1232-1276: 0.032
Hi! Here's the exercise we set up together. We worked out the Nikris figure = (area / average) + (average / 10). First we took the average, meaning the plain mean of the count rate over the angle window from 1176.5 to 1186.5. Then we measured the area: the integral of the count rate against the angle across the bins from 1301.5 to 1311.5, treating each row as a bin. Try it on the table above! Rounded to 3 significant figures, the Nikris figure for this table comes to 12.6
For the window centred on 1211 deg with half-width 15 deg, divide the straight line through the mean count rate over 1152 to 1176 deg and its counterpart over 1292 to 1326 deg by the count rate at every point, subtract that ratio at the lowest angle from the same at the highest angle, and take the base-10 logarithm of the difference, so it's -1.75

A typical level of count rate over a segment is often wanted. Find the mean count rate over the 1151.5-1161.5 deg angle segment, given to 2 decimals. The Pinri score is 5.59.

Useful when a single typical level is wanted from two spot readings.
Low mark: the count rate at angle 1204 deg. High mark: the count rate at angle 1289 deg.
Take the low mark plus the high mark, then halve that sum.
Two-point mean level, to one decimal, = 5.5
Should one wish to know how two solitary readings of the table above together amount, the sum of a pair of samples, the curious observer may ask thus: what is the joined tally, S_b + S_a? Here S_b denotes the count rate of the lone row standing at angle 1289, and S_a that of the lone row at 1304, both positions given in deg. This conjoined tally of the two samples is 11.7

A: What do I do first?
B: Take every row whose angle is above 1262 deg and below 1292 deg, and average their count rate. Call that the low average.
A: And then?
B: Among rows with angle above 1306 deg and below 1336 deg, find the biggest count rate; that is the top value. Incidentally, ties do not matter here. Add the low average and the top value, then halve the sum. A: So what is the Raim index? 5.88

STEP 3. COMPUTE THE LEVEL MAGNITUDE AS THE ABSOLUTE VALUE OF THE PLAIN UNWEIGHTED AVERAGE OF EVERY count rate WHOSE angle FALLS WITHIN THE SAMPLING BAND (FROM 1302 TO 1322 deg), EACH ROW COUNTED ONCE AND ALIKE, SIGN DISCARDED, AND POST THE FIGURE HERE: 5.8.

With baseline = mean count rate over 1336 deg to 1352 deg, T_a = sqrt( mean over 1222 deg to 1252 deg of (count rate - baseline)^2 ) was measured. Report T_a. 0.45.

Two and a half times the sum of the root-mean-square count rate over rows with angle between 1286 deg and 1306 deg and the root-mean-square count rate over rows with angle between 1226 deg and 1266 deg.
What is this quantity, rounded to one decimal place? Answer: 28.6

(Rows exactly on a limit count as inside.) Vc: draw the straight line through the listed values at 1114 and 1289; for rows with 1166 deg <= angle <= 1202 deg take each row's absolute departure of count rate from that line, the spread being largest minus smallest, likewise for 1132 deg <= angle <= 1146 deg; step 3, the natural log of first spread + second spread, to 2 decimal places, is -0.19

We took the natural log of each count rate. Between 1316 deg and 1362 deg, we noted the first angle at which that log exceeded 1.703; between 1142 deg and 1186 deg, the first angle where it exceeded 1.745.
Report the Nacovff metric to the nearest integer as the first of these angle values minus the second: 175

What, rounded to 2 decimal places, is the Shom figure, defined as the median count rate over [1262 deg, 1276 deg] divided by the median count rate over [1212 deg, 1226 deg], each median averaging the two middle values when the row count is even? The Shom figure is 1.10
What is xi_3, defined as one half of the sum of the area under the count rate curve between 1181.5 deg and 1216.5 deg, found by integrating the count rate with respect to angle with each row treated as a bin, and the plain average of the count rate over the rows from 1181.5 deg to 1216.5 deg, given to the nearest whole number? 93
